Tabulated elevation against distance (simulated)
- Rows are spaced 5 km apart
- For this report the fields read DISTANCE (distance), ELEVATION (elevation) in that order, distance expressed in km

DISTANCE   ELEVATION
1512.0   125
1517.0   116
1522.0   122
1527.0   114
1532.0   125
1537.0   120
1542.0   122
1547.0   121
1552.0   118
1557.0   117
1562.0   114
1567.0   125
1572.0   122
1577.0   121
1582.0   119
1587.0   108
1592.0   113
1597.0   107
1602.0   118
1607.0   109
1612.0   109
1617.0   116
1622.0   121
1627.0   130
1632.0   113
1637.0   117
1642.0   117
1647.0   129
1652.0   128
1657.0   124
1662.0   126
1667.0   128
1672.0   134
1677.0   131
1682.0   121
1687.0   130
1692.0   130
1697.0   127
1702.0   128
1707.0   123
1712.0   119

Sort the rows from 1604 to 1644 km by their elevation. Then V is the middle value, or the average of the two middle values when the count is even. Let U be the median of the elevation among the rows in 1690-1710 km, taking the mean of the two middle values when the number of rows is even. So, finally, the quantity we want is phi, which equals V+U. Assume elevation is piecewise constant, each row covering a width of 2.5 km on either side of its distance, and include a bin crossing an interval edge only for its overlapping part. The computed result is 244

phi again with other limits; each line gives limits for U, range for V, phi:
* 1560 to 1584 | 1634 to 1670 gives 247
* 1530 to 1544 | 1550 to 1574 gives 240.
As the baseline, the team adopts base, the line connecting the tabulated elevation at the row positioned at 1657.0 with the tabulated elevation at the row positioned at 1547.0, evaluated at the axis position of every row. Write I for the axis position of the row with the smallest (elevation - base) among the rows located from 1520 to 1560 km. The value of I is 1527.0 km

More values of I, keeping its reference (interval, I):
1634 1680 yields 1642.0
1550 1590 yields 1587.0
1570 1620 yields 1597.0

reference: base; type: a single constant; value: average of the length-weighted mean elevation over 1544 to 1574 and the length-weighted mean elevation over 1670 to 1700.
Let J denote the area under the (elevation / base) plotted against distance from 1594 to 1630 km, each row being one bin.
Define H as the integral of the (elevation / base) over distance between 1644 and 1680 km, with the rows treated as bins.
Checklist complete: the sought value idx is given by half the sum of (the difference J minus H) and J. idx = 15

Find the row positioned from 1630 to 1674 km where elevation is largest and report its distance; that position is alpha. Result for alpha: 1672.0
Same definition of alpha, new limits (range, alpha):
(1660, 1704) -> 1672.0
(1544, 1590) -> 1567.0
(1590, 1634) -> 1627.0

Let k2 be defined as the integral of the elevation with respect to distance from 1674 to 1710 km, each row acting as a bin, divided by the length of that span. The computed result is 127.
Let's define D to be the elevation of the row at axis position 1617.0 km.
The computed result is 116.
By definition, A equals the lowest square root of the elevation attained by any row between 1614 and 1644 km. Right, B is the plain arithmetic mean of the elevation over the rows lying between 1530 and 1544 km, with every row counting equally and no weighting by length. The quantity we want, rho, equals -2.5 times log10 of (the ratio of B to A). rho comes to -2.65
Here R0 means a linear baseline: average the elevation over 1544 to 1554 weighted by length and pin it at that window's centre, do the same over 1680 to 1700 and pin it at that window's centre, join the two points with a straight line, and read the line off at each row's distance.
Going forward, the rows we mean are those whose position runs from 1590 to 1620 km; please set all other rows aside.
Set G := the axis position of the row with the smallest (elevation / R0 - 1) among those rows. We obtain 1597.0 km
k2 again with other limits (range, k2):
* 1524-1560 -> 120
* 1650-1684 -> 128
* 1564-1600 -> 116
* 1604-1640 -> 116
